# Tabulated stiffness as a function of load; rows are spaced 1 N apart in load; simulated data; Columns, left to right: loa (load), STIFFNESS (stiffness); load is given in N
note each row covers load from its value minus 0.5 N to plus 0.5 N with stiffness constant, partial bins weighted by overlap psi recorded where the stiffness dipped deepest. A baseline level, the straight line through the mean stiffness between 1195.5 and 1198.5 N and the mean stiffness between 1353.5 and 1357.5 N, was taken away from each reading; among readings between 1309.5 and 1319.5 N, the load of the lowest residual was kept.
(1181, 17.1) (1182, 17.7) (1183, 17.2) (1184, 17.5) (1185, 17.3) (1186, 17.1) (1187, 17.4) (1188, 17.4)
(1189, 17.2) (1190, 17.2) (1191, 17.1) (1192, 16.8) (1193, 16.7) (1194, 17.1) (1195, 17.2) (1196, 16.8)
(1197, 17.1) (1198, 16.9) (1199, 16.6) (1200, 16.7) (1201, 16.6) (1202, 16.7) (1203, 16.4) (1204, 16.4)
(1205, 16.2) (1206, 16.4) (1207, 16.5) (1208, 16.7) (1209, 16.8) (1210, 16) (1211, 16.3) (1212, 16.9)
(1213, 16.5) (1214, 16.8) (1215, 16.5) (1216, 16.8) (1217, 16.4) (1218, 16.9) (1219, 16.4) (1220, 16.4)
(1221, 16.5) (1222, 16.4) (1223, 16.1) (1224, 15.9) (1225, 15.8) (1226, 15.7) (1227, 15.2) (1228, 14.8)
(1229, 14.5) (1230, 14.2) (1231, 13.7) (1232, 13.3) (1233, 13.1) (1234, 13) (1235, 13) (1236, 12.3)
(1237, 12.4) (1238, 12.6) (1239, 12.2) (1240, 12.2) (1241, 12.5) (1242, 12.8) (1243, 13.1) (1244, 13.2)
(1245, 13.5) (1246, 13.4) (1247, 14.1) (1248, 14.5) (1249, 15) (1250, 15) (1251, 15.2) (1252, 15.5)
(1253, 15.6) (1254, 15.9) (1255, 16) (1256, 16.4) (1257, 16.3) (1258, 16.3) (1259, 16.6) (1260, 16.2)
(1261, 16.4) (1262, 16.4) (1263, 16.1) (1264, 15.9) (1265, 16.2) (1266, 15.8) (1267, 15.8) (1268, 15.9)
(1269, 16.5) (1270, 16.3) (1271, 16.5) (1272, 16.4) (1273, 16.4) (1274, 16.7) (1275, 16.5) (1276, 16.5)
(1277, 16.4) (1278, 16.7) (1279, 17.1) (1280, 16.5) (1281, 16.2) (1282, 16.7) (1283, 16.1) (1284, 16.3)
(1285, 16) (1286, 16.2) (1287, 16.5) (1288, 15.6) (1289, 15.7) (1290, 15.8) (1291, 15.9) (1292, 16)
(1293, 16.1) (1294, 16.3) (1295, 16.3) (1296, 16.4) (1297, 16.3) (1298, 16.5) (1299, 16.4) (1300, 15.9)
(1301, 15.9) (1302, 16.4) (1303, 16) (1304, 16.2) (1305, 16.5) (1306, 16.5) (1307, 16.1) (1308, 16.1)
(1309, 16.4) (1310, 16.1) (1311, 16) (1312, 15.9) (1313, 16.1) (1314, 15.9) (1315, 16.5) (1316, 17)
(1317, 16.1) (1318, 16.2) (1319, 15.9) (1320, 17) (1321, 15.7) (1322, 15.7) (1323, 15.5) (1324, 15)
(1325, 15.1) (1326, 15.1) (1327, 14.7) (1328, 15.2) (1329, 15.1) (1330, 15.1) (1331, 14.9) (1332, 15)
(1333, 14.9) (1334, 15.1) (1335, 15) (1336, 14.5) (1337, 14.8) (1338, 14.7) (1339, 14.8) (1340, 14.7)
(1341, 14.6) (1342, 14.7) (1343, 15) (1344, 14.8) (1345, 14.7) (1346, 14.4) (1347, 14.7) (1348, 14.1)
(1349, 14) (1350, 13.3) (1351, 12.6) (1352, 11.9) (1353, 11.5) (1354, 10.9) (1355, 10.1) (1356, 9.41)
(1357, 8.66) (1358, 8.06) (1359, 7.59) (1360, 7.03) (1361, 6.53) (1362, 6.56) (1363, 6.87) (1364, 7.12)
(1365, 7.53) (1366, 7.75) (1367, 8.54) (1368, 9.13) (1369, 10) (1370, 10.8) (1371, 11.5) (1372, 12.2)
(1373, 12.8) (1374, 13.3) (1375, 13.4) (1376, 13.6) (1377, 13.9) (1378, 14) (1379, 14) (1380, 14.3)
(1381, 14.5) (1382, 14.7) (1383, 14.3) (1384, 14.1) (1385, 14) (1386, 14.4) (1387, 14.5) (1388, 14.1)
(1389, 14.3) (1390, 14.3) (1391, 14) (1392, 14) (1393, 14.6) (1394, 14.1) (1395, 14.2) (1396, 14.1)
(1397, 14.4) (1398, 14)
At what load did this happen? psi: 1312 N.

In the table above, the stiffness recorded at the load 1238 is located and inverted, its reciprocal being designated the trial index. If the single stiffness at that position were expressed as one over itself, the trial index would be 0.079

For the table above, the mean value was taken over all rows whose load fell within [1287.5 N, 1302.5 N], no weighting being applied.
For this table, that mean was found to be 16.1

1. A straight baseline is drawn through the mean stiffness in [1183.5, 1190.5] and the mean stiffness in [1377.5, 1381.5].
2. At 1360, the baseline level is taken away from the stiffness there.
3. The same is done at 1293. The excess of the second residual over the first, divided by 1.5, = 5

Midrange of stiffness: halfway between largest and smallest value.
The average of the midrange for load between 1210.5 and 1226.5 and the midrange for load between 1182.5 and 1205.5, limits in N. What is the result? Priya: 16.6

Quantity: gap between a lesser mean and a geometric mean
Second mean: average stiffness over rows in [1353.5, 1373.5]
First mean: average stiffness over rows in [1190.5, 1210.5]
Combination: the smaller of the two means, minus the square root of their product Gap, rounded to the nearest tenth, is -3.3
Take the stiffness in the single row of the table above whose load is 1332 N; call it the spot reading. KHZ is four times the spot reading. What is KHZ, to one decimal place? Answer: 60.0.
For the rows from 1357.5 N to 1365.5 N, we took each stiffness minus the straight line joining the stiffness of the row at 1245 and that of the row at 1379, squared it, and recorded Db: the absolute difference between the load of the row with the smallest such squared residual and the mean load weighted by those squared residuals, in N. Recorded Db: 3.6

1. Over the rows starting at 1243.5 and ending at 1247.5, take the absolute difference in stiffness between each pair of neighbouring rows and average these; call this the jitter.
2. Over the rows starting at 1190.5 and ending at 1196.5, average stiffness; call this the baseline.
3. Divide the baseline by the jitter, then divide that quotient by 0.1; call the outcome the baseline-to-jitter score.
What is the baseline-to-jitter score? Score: 462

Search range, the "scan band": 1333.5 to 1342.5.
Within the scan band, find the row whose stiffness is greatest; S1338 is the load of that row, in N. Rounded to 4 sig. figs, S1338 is 1334 N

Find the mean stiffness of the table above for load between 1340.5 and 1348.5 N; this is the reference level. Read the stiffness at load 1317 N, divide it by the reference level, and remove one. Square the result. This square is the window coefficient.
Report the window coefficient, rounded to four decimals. 0.0102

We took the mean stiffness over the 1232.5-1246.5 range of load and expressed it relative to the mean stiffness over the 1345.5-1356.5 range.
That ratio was 1.03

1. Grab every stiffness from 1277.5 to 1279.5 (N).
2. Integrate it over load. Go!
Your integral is 34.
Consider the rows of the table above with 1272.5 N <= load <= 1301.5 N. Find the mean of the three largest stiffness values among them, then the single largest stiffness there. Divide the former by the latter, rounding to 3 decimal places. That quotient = 0.984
